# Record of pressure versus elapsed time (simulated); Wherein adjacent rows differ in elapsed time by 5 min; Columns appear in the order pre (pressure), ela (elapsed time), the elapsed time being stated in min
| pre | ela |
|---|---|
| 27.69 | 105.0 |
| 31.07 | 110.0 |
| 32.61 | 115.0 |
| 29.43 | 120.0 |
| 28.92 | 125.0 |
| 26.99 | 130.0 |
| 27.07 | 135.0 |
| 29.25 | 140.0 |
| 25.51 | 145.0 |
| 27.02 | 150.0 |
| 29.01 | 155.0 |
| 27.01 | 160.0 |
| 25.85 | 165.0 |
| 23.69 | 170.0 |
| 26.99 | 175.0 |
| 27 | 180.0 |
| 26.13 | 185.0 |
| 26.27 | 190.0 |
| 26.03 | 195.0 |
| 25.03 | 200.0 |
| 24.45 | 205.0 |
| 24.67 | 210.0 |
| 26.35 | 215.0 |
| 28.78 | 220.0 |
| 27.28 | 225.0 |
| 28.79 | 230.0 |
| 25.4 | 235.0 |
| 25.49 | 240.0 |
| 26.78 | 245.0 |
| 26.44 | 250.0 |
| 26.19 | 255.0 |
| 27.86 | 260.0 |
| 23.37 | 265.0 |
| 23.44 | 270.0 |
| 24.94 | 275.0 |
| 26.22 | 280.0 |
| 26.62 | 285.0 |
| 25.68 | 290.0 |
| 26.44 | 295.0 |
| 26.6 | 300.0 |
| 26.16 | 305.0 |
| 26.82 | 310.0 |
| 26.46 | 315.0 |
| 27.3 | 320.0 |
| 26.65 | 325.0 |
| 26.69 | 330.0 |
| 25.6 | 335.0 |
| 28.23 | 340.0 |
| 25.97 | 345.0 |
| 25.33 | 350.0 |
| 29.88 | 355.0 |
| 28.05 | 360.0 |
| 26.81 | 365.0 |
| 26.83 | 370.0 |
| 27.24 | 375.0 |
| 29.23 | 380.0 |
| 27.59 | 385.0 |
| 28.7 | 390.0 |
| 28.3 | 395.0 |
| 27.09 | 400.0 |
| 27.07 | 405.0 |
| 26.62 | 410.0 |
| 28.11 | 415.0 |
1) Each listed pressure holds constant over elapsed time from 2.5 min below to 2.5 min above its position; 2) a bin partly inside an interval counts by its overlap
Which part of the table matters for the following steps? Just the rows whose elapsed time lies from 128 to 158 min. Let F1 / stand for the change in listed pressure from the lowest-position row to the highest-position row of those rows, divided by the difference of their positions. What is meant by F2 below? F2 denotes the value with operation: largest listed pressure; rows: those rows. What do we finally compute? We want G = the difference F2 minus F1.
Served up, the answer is 29.2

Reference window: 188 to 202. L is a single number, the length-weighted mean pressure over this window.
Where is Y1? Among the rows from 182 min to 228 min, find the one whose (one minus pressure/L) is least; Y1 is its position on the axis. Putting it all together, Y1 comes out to 220.0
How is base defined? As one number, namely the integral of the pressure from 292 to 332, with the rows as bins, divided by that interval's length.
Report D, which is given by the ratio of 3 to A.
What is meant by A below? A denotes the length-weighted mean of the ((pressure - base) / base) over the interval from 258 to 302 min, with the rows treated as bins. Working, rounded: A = -0.04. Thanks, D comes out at -82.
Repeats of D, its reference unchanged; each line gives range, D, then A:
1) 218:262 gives 232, 0.01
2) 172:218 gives -108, -0.03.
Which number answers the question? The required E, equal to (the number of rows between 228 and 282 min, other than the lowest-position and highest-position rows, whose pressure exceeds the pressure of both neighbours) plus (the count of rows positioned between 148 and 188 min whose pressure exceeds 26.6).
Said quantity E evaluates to 7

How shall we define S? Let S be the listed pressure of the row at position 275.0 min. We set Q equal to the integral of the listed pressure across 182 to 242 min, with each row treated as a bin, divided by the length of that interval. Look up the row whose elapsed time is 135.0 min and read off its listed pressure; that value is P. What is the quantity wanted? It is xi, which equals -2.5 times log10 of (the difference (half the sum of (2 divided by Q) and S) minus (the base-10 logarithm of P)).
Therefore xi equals -2.61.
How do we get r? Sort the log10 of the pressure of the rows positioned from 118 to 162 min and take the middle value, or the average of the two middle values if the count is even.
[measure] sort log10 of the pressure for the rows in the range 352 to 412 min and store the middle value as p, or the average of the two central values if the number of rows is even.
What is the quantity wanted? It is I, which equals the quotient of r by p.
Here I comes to 1.00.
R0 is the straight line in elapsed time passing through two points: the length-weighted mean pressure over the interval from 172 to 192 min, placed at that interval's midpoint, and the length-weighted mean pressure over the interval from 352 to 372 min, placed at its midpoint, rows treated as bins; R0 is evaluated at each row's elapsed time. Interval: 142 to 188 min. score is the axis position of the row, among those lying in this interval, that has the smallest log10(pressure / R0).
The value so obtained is 170.0 min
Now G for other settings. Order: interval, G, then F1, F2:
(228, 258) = 28.9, -0.104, 28.79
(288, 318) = 26.8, 0.031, 26.82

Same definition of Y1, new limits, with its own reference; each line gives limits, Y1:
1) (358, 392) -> 380.0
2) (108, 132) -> 115.0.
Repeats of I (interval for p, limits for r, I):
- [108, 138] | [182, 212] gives 0.96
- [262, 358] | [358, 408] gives 1.01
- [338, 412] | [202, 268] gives 0.99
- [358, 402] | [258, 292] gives 0.98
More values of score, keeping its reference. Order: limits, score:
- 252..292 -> 265.0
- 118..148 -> 145.0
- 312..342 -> 335.0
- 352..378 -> 370.0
